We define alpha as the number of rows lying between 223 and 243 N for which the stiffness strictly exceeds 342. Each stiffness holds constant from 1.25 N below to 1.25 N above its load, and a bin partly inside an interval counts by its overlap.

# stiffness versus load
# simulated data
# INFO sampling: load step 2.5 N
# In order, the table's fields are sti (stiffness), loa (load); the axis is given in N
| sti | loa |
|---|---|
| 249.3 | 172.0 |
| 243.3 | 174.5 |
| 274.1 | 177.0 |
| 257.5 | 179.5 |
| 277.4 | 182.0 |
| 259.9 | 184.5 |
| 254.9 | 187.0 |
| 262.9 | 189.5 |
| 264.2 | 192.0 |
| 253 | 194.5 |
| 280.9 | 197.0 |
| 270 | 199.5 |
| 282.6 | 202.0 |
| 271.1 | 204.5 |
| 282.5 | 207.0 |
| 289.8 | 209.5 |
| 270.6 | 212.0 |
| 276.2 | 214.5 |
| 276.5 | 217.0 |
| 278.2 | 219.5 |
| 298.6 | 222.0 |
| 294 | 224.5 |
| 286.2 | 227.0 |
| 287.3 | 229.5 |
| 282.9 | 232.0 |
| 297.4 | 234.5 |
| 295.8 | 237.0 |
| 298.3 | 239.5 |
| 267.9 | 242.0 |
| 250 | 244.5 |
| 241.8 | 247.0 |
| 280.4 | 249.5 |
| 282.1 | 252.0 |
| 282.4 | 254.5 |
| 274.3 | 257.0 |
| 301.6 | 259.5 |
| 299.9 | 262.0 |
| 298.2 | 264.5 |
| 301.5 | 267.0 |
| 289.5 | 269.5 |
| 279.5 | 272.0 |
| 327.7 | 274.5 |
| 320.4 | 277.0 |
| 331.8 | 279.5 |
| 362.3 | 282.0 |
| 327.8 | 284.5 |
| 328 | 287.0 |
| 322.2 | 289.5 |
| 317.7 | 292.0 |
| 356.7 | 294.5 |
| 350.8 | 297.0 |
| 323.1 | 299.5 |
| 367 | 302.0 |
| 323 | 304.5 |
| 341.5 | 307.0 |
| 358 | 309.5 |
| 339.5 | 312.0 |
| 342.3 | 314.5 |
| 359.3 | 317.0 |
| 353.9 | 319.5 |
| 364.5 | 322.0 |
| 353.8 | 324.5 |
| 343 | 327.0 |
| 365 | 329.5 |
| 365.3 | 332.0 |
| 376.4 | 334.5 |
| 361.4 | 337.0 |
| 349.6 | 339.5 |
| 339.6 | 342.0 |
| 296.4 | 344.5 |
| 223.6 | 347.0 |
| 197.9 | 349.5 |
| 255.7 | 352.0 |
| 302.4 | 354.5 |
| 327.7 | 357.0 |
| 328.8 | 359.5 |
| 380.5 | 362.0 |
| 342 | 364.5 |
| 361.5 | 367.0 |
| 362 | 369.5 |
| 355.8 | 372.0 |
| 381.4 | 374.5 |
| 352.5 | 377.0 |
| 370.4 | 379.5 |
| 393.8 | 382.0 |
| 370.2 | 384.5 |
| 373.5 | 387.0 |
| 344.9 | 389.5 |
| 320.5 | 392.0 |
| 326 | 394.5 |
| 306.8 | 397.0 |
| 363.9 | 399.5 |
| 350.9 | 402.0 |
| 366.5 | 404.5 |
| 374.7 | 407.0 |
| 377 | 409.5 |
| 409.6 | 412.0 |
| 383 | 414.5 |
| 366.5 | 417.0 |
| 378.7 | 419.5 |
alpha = 0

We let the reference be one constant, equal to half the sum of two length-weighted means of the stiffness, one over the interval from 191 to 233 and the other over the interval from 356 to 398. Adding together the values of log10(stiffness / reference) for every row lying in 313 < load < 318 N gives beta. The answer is 0.09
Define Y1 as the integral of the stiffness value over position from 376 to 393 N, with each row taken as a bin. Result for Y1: 6146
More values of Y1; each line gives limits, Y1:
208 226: 5102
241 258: 4562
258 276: 5393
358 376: 6450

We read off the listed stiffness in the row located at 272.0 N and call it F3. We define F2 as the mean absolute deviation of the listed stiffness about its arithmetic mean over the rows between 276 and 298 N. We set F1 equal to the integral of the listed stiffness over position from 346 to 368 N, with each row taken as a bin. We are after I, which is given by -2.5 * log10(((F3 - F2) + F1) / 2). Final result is -8.85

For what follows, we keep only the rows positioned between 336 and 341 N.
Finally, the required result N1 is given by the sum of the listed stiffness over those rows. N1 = 711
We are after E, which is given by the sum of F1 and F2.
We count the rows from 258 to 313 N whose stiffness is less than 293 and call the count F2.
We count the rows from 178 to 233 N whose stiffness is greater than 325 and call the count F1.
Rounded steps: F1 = 0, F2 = 2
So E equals 2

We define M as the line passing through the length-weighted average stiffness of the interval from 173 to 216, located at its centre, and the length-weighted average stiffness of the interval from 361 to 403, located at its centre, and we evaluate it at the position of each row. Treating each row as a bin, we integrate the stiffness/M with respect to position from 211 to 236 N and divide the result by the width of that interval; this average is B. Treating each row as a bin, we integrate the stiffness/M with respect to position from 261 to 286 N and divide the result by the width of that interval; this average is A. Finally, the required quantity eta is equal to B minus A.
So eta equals -0.02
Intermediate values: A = 1.03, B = 1.01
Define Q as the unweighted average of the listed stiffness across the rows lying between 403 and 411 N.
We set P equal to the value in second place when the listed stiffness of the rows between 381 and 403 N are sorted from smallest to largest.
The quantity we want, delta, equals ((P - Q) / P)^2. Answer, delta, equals 0.03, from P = 320.5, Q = 373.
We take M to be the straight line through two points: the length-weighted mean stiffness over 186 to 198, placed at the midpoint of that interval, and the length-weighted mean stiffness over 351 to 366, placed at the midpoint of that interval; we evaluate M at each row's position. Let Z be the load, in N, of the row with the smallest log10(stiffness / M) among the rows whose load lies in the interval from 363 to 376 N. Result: 364.5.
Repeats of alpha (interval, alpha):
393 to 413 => 6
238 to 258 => 0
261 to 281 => 0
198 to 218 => 0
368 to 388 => 8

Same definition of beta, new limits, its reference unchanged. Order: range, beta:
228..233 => -0.09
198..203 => -0.12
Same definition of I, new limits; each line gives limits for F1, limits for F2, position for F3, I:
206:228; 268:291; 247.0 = -8.77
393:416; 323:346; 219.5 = -9.08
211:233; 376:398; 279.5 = -8.79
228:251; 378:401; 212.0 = -8.80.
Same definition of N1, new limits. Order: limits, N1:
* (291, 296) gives 674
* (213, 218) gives 553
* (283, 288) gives 656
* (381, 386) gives 764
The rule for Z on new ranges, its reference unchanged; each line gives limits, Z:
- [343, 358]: 349.5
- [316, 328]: 327.0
